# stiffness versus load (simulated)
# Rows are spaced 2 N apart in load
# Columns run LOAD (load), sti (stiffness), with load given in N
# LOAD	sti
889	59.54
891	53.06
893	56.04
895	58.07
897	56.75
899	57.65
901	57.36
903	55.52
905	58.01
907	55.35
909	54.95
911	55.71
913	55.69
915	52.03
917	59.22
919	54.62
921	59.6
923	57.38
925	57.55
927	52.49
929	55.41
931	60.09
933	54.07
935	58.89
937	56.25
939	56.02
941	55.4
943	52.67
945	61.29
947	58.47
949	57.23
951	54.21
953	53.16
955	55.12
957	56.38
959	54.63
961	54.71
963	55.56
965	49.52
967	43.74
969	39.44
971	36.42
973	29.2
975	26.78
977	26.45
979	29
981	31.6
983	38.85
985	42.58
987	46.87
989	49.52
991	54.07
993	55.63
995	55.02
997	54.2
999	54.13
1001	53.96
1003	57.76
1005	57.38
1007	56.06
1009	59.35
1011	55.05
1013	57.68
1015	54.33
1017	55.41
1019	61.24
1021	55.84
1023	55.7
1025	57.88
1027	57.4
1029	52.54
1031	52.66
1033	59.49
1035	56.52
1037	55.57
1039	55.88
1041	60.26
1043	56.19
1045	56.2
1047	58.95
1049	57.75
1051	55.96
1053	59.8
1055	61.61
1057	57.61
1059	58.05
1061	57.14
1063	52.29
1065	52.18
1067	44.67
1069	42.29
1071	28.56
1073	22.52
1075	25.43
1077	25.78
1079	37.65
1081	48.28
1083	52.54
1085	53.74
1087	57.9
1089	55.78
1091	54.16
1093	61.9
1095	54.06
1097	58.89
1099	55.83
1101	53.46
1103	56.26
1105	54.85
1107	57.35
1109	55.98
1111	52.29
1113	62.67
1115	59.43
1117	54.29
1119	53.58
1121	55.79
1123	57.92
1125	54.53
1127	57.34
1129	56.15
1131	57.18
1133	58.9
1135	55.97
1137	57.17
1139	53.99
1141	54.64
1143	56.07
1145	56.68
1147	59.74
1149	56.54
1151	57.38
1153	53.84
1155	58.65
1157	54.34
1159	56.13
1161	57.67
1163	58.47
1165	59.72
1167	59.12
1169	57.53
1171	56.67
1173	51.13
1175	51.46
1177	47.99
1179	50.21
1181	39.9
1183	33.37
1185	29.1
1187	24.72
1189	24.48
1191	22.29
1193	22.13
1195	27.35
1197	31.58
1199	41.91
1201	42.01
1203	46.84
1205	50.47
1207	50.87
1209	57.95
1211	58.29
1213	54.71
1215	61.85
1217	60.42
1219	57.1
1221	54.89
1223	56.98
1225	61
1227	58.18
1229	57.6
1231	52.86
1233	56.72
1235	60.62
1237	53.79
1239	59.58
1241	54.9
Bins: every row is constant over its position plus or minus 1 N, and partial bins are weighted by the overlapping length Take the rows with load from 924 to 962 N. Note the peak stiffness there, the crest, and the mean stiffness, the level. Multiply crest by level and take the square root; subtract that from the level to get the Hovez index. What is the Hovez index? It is -2.6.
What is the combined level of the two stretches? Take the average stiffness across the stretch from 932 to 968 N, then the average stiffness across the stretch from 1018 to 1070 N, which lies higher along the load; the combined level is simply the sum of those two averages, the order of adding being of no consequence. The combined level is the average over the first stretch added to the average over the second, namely 111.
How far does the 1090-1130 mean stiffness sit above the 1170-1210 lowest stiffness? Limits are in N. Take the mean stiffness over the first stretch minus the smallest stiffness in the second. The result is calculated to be 34.2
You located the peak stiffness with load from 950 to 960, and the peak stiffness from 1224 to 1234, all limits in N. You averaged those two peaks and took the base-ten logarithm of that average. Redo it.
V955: 1.77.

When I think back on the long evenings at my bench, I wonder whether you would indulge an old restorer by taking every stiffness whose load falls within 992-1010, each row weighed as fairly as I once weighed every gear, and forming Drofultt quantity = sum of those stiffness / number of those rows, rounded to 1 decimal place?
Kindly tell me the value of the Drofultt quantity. 55.9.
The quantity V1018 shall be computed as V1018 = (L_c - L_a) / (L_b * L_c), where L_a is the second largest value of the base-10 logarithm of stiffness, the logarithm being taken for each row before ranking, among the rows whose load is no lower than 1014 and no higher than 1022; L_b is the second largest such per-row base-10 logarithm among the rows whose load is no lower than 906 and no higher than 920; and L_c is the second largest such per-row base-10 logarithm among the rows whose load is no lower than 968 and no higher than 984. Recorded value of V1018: -0.057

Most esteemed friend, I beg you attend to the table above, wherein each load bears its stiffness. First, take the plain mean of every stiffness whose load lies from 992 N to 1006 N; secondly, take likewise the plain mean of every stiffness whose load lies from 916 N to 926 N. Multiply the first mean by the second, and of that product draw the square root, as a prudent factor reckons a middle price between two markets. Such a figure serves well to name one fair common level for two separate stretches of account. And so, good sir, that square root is 57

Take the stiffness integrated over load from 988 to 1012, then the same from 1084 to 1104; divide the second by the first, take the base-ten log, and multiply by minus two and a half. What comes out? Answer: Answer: 0.2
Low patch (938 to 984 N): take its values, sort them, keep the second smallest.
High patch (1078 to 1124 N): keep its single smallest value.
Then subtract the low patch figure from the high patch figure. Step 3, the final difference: 11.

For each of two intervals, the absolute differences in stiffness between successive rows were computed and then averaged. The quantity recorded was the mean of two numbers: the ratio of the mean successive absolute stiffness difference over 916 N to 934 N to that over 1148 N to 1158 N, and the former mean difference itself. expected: 2.48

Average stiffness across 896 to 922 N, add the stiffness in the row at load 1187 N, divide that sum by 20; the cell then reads 4.1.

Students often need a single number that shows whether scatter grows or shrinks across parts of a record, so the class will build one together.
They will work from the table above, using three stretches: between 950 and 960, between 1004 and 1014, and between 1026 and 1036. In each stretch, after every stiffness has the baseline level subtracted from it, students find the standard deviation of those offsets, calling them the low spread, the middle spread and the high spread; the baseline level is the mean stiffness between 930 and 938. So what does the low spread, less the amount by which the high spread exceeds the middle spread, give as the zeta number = -0.2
